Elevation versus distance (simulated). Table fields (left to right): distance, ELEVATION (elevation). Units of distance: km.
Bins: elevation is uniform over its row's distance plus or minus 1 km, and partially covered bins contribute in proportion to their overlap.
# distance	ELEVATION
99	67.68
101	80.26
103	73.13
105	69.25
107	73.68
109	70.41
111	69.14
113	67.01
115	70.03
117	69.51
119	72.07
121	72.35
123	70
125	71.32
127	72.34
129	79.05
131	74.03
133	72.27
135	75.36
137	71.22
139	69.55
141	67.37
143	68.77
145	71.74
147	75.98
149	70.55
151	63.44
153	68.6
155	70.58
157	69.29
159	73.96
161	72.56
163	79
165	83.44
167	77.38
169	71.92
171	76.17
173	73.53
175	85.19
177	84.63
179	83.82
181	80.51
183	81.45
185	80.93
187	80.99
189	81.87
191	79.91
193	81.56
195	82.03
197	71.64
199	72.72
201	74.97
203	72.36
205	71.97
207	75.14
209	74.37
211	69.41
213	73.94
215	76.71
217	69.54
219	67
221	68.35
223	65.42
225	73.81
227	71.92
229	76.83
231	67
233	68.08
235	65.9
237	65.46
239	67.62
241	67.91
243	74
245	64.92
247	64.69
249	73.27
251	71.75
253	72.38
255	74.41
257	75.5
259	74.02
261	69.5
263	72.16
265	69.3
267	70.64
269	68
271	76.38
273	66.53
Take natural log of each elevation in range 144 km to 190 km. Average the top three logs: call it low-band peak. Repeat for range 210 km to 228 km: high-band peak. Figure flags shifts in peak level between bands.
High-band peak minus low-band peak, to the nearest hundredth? -0.12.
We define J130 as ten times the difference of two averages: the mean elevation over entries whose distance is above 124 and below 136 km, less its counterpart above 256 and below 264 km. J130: 13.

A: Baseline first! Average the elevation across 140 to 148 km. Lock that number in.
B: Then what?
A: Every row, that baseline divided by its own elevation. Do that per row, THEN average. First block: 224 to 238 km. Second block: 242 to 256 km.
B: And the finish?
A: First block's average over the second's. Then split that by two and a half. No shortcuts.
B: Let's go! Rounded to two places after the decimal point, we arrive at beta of 0.41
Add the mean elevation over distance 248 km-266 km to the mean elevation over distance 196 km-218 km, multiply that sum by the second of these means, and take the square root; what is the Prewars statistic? 103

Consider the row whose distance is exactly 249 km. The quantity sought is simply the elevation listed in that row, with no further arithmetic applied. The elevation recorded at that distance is 73.27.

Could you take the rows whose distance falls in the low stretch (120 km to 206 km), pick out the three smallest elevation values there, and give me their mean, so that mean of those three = 66.5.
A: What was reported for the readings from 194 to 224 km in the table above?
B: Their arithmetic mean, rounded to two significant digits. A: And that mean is 72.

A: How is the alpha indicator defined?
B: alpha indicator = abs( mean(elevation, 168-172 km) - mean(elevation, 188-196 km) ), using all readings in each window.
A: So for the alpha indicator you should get 7.3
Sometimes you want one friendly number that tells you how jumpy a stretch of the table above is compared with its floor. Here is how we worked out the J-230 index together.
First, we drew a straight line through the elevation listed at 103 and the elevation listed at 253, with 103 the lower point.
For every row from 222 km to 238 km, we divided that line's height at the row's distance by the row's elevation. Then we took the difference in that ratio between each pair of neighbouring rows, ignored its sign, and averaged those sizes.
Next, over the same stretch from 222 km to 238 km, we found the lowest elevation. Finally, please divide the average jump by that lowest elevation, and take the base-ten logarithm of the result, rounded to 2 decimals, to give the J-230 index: -3.04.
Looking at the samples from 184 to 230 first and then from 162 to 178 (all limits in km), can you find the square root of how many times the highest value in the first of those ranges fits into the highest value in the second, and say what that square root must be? 1.02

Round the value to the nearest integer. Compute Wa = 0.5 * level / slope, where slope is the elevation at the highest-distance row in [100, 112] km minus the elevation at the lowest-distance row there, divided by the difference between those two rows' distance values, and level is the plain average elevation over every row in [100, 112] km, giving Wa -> -33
